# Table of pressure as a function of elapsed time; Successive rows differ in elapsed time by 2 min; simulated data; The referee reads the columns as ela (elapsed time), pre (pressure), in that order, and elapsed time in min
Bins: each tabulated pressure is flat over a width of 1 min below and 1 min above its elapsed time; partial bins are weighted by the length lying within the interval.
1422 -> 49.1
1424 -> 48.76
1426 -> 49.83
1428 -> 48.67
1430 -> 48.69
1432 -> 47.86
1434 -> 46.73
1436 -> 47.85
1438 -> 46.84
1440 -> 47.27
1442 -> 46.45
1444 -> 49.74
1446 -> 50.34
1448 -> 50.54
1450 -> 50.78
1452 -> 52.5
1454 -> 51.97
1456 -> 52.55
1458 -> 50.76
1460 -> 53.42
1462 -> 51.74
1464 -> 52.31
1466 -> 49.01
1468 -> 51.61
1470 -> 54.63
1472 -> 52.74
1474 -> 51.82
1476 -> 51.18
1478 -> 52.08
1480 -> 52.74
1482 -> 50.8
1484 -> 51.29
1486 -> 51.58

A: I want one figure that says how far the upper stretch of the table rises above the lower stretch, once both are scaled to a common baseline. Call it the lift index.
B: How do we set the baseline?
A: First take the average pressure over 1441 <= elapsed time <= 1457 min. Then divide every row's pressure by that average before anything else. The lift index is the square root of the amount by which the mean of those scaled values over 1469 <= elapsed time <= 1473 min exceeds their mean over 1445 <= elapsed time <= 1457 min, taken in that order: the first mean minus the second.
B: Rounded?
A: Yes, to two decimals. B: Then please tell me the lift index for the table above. 0.21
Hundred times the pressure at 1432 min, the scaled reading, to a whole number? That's 4786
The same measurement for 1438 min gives 4684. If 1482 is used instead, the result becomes 5080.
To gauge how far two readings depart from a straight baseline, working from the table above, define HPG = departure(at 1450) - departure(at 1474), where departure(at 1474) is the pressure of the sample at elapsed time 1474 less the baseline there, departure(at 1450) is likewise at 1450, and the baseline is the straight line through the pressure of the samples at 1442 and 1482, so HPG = 1.6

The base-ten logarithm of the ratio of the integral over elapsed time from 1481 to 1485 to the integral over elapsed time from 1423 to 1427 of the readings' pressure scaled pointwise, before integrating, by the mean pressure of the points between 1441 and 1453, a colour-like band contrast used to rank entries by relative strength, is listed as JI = 0.015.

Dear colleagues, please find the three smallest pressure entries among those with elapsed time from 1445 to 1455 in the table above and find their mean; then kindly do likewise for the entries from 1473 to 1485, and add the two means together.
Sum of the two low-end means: 102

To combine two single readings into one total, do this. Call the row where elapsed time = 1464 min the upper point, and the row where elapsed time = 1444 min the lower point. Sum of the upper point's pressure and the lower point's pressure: 102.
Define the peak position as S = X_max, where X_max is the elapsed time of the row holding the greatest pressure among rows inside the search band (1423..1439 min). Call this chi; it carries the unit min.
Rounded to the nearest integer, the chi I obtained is 1426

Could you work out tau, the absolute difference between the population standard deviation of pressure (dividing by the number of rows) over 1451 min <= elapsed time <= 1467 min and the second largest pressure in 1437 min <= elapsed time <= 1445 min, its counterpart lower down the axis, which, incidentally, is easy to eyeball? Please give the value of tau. 46.0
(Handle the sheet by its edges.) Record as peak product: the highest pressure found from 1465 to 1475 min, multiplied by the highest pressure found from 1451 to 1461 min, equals 2918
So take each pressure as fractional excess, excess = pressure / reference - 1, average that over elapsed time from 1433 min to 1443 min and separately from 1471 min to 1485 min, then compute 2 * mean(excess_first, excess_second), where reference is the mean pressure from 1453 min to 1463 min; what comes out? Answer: -0.103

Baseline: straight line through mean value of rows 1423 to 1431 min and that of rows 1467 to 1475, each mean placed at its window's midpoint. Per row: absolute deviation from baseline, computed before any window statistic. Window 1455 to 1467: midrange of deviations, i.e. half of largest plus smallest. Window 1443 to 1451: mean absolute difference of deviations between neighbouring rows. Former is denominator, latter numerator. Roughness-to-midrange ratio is 0.10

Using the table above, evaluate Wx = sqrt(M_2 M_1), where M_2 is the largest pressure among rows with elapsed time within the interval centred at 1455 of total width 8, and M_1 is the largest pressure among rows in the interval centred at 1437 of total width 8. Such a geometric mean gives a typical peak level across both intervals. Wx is 50.1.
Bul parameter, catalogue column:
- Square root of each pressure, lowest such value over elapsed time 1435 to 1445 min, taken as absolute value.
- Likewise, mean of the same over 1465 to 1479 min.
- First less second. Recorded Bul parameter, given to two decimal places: -0.39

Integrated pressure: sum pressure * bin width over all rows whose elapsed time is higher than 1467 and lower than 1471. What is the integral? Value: 212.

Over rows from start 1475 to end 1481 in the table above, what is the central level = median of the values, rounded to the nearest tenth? 52.1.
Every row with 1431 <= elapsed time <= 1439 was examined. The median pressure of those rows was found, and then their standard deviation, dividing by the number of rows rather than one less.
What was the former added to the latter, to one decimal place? 47.9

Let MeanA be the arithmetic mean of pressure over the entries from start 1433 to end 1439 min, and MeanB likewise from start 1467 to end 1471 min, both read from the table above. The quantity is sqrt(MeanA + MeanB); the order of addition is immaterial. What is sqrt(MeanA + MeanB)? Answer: 10.0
